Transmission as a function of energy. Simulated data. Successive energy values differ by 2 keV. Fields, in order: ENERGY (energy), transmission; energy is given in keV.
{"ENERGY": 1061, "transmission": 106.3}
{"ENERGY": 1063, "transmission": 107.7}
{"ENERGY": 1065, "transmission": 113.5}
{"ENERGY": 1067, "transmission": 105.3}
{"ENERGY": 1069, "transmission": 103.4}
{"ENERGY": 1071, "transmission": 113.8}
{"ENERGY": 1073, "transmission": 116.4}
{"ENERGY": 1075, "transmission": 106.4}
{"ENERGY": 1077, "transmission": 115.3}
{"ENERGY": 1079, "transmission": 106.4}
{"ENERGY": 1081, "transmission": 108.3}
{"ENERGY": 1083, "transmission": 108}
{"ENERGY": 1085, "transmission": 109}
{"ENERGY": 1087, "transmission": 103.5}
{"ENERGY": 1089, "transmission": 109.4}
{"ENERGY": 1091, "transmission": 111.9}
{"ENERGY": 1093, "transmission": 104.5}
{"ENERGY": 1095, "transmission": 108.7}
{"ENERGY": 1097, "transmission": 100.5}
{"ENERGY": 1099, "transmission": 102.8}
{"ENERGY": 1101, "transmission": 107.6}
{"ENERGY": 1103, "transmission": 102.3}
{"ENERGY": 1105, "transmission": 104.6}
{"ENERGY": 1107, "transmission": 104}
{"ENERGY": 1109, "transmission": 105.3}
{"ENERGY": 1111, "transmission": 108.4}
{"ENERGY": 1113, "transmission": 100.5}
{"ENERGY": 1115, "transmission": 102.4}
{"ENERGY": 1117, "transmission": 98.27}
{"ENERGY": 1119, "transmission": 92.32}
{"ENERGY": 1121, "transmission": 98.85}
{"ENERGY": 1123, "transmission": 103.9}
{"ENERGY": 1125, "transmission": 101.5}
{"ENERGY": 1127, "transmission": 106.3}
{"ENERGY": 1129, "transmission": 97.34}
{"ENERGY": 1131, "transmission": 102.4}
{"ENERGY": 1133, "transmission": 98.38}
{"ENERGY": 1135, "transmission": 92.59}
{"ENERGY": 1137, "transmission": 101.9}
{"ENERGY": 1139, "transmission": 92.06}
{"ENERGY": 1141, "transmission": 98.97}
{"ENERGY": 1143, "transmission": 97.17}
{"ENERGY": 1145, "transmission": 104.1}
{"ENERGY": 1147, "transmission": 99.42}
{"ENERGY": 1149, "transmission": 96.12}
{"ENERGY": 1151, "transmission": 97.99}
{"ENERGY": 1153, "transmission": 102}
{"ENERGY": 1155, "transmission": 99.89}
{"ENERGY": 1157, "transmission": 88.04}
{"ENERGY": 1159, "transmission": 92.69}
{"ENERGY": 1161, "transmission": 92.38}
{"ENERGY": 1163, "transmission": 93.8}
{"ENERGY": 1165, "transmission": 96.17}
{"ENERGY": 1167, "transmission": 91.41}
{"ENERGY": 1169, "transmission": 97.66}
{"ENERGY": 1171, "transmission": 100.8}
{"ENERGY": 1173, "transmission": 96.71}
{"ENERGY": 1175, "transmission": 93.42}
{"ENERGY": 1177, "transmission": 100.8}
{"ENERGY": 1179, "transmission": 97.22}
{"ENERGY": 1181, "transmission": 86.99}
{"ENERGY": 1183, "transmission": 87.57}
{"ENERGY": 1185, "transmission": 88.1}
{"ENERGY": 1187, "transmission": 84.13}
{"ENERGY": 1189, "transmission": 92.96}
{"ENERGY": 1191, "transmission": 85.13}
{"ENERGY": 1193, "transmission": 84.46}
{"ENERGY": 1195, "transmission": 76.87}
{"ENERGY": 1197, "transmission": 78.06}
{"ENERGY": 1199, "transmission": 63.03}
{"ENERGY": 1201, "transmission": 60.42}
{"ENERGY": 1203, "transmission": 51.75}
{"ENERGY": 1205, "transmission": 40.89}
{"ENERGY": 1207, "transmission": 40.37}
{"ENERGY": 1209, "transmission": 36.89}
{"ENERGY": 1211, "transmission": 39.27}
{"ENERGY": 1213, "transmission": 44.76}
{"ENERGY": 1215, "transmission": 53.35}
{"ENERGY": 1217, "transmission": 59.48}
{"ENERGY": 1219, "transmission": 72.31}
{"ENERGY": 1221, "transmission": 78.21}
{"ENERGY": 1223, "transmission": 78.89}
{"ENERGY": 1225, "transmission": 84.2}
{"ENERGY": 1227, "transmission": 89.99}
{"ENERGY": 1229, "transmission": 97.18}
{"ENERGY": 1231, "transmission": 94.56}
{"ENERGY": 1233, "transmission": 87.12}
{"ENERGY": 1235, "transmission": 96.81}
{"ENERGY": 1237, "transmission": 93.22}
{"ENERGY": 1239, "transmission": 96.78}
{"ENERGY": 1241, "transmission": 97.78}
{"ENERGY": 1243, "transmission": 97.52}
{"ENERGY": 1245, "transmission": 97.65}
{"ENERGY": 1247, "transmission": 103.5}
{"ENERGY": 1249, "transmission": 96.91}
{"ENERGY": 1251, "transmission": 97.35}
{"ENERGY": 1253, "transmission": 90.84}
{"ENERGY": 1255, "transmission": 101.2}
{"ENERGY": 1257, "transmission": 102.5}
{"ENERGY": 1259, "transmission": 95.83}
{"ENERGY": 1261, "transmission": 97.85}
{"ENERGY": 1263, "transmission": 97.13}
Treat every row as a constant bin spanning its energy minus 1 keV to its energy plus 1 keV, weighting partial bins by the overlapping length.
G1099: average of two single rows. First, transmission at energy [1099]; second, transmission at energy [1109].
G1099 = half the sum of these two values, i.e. 104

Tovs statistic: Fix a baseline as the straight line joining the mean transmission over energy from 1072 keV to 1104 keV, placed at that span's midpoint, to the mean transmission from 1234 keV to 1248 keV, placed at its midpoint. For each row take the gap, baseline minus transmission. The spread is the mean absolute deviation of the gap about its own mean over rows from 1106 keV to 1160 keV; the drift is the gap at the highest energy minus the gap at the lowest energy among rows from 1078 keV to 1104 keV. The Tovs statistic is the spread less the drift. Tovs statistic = 1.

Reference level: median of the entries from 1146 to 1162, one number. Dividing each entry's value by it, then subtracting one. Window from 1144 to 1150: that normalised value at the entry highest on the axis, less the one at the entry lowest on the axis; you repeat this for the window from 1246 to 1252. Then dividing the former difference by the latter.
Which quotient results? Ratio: 1.3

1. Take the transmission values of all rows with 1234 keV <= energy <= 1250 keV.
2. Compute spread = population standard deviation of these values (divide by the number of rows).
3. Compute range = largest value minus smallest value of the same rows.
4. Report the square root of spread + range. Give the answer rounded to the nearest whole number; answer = 4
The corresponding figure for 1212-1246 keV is 8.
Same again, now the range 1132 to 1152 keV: 4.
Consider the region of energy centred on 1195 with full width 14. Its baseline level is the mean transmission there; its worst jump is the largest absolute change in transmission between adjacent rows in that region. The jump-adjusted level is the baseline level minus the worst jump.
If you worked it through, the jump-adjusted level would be 62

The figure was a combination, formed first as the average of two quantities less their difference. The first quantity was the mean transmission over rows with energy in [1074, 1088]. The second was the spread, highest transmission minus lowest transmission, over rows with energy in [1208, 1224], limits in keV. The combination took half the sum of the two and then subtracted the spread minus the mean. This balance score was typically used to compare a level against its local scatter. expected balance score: 141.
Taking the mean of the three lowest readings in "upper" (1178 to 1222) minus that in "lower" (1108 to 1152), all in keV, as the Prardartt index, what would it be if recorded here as -53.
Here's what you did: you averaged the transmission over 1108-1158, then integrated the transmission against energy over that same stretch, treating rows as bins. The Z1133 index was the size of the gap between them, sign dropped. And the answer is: 4873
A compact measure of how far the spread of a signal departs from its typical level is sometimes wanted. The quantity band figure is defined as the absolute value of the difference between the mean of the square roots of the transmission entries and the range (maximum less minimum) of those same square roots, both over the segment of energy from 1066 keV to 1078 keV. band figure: 9.9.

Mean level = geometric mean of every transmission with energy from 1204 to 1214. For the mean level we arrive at 40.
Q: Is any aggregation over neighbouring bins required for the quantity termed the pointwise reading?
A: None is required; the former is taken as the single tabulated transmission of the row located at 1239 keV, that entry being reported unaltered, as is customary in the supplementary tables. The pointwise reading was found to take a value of 96.78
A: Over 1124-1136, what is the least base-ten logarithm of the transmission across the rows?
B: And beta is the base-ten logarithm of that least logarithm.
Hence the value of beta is 0.294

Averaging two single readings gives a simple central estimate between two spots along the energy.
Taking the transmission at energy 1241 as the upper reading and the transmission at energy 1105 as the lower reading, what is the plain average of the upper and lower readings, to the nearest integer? 101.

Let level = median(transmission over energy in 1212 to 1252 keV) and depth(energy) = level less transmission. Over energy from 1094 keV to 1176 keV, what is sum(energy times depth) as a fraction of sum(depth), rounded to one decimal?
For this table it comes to 1121.1 keV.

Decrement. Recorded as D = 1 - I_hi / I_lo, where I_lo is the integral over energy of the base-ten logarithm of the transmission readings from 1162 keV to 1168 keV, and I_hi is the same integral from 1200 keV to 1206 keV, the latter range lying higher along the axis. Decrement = 0.14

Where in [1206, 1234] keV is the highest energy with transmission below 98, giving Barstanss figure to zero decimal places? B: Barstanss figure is 1233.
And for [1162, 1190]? 1189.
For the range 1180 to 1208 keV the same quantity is 1207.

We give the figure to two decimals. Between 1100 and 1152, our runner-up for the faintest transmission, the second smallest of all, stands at 92.32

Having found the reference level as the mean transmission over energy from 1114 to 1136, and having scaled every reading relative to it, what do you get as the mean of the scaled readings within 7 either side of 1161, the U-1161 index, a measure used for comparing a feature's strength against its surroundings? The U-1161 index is 0.94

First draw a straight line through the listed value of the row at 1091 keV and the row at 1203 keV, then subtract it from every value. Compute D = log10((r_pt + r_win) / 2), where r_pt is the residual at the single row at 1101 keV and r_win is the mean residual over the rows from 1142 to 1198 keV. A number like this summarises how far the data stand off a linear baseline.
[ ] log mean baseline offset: 1.09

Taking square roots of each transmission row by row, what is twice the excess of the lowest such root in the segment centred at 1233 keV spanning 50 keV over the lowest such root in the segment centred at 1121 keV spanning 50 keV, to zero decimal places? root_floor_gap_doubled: -7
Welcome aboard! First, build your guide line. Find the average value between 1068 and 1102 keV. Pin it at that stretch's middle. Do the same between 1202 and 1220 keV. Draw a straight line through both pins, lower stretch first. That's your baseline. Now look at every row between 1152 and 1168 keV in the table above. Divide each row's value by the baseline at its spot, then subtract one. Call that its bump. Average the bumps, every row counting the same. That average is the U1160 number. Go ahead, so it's 0.30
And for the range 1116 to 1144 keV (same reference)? 0.14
